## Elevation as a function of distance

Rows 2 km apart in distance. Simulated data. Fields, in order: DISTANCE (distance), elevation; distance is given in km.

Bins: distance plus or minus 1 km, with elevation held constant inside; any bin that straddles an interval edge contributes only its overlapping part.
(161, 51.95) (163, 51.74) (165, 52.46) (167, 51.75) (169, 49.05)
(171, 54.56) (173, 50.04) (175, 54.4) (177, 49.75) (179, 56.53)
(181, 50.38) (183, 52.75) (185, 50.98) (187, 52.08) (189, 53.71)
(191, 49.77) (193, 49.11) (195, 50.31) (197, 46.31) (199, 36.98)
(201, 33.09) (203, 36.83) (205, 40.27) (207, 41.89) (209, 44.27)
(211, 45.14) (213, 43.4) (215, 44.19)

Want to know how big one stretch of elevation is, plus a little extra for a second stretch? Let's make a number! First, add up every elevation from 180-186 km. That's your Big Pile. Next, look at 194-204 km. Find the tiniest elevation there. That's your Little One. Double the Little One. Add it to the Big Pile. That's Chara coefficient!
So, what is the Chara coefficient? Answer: 220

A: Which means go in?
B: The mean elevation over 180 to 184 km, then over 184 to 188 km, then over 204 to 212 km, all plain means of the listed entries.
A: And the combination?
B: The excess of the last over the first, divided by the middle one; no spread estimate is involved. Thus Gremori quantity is -0.17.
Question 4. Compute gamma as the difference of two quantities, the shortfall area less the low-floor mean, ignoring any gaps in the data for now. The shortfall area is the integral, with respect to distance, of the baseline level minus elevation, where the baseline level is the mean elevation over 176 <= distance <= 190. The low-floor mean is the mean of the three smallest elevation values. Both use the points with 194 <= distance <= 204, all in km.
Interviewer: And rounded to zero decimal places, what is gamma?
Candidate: 80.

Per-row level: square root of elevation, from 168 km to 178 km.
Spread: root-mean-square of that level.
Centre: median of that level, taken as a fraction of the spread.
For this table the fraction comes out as 0.985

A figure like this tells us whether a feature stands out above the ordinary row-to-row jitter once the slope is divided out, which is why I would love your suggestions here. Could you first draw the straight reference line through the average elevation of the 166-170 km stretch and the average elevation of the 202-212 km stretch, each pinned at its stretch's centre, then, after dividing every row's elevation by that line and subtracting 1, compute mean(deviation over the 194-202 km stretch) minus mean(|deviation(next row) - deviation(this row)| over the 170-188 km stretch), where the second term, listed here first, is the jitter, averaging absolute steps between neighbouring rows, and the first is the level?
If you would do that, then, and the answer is -0.13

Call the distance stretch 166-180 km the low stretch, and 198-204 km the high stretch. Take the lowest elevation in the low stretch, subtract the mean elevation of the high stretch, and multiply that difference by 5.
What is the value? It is 67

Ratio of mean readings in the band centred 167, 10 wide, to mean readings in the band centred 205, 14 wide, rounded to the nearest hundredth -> 1.30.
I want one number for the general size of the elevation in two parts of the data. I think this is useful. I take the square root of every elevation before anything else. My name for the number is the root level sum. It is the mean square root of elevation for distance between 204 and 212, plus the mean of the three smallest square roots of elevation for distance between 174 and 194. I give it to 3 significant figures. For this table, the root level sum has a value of 13.6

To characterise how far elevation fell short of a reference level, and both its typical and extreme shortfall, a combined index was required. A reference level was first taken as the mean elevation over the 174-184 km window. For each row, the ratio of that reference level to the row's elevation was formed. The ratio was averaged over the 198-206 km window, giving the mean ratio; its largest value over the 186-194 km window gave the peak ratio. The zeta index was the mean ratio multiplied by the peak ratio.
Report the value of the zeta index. 1.55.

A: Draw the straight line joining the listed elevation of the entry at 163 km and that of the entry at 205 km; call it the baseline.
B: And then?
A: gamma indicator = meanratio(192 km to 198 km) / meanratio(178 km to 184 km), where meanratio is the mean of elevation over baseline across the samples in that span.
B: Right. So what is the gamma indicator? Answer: 0.99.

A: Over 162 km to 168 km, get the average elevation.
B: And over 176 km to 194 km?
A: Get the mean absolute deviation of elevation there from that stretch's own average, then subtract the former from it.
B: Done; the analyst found -50.1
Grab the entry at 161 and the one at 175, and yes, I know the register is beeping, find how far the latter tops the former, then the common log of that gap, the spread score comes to 0.4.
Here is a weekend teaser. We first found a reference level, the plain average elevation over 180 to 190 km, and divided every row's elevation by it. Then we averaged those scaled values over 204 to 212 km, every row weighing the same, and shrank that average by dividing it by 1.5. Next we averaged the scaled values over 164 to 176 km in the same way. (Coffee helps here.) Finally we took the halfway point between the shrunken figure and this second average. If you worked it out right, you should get 0.78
